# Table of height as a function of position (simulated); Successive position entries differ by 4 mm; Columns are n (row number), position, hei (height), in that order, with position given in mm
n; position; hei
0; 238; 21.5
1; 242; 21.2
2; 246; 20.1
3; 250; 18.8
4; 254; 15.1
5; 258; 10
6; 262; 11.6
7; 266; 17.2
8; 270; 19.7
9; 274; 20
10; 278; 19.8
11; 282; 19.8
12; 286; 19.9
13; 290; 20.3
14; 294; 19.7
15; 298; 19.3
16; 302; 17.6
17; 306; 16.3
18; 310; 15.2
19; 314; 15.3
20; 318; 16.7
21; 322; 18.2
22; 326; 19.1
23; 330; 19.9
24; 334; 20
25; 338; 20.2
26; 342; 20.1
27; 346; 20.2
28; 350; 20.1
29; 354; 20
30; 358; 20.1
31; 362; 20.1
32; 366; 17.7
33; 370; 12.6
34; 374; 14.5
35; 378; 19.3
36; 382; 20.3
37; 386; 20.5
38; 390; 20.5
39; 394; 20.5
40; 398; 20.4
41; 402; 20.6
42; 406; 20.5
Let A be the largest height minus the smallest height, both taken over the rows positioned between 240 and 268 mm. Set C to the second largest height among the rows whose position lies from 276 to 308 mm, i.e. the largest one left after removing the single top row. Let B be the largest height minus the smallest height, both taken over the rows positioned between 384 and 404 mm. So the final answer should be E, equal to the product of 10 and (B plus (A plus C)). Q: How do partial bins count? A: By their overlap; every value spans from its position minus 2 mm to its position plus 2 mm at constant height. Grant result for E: 313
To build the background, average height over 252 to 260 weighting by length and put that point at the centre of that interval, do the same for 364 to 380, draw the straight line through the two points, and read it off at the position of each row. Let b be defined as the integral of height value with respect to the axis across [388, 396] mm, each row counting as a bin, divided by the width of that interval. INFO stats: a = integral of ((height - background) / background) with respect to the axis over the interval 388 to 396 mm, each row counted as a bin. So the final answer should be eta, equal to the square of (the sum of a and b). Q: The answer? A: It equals 500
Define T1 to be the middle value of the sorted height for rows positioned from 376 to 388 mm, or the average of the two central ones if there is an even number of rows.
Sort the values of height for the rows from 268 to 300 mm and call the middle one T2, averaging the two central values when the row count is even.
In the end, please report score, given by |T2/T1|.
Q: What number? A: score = 0.98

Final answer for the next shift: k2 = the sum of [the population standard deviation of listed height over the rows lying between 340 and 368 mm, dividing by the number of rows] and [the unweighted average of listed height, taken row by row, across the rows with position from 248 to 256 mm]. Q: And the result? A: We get 18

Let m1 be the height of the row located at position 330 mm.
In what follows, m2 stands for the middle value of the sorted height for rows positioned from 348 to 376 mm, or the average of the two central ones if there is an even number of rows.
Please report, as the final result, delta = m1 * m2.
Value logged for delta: 398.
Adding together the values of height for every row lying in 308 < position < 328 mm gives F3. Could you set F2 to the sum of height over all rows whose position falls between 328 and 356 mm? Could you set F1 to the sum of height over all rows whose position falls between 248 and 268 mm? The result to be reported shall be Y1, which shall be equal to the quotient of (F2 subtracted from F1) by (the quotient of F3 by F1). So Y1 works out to -58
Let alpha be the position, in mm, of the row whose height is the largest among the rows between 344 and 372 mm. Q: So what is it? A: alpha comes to 346 mm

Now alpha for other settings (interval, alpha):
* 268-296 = 290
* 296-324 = 298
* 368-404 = 402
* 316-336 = 334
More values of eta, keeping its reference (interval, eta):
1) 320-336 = 590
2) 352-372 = 448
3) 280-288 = 562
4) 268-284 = 781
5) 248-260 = 280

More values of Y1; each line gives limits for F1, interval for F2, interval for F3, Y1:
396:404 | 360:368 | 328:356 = 1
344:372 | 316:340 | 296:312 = 32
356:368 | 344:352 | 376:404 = 7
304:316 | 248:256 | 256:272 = 10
